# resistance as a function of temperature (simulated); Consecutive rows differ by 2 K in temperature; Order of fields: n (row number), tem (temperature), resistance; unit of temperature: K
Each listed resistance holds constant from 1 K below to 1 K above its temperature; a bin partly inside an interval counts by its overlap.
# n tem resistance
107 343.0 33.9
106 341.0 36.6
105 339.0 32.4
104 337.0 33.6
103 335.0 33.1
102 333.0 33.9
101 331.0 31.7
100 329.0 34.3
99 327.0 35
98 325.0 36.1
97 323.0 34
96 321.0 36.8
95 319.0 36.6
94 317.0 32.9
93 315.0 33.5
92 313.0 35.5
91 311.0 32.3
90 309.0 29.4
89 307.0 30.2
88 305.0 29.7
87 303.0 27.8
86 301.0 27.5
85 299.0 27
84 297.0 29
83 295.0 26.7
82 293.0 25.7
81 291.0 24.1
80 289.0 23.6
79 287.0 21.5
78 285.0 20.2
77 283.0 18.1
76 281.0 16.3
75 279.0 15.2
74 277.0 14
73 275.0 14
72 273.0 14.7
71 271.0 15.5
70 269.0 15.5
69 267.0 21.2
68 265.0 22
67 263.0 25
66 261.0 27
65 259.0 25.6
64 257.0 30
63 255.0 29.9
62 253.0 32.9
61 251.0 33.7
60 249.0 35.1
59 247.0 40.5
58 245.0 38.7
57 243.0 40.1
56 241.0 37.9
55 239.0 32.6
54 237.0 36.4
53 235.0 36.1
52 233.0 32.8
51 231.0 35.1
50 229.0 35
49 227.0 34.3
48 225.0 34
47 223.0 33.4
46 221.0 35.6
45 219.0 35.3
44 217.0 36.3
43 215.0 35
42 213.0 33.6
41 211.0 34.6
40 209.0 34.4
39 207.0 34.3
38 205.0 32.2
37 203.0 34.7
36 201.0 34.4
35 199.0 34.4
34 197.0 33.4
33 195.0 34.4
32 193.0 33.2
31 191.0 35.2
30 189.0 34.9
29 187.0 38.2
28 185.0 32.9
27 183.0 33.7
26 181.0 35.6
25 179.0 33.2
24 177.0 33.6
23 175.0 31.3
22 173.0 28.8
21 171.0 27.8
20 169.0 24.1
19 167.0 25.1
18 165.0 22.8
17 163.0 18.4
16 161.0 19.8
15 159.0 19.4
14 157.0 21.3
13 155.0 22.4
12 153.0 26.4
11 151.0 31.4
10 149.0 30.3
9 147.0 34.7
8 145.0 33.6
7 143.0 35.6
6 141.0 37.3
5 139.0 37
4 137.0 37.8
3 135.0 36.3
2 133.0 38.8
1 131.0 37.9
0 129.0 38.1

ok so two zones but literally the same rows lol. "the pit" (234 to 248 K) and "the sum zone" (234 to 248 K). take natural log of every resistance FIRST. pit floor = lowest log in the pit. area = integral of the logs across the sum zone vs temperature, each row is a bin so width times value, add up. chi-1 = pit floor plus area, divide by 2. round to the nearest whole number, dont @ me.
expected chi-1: 27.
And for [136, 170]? 58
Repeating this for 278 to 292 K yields 22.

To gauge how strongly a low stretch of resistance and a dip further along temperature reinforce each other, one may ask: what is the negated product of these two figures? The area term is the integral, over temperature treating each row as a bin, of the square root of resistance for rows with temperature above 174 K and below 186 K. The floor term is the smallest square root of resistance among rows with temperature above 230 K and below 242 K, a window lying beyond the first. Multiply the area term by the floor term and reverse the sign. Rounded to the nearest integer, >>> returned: -396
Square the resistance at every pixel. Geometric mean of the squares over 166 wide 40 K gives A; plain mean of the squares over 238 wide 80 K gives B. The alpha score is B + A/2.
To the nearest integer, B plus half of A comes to 1378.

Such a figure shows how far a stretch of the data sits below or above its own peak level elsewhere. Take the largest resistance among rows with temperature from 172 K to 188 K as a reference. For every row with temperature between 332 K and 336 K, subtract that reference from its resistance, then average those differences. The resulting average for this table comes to -4.7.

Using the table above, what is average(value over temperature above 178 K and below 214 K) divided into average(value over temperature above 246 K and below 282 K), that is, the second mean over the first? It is 0.69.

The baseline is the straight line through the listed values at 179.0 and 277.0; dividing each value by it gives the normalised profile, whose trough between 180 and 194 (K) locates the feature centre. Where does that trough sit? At 185.0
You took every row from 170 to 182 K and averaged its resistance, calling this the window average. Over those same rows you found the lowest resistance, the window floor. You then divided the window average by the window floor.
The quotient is 1.14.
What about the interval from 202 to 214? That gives 1.05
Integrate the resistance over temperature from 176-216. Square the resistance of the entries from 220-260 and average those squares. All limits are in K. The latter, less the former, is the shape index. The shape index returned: -171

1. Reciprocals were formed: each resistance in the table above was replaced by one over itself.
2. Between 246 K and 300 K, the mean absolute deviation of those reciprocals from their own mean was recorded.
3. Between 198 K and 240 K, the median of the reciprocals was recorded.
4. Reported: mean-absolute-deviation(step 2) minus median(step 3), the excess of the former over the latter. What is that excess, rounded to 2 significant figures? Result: -0.017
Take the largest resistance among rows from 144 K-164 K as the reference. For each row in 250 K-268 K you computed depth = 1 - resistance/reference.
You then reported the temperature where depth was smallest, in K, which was 251.0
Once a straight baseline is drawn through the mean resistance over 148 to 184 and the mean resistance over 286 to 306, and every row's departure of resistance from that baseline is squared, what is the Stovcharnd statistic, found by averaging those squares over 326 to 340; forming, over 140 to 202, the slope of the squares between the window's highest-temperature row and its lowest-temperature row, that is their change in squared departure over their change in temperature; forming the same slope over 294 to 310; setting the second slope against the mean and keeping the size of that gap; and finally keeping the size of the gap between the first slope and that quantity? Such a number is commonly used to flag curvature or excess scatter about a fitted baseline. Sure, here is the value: 55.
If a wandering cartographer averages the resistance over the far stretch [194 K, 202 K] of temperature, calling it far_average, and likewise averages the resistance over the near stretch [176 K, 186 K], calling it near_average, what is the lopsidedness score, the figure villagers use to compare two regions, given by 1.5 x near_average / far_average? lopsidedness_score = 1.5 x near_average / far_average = 1.5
